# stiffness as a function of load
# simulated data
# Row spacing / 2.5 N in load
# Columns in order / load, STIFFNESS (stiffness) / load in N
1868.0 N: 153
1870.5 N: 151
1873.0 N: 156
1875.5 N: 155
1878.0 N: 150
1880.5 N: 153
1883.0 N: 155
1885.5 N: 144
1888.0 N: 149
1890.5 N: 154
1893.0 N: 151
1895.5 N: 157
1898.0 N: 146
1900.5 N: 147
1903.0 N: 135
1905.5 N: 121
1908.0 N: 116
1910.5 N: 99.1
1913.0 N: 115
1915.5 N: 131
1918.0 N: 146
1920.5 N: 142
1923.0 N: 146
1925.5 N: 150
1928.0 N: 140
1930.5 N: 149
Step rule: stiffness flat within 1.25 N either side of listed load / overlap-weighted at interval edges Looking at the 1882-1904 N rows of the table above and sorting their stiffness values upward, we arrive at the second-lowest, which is 144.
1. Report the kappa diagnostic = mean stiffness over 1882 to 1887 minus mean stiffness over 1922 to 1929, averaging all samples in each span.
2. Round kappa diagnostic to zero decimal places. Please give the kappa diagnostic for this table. 4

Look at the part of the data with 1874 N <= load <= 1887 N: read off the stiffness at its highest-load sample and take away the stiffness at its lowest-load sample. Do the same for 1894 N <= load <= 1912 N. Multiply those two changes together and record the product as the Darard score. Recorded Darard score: 637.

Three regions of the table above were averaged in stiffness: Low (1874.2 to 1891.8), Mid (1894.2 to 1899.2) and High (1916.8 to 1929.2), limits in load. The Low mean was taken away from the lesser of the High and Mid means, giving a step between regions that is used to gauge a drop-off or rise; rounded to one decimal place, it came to -6.6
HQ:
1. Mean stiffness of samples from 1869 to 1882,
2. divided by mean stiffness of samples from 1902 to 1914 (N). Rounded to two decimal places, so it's 1.31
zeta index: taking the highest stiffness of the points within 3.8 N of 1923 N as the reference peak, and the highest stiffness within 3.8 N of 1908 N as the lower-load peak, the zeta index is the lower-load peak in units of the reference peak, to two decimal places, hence 0.81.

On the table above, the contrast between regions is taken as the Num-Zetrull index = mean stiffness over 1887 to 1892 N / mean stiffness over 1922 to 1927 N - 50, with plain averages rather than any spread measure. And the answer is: -49.0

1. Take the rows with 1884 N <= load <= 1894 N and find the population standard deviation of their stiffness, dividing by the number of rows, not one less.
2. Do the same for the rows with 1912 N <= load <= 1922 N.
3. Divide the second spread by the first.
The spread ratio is 3.3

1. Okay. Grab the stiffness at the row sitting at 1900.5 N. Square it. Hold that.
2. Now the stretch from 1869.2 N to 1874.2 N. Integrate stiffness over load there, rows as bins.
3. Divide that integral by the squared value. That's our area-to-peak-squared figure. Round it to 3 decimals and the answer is 0.036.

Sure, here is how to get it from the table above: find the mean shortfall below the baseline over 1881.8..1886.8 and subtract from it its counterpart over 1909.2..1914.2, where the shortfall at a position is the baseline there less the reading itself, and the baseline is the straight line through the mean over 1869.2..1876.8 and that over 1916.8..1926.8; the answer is -38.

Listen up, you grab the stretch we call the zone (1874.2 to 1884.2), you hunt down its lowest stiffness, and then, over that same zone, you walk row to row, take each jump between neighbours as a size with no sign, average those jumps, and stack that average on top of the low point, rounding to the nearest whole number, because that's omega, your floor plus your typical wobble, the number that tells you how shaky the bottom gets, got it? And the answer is 153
